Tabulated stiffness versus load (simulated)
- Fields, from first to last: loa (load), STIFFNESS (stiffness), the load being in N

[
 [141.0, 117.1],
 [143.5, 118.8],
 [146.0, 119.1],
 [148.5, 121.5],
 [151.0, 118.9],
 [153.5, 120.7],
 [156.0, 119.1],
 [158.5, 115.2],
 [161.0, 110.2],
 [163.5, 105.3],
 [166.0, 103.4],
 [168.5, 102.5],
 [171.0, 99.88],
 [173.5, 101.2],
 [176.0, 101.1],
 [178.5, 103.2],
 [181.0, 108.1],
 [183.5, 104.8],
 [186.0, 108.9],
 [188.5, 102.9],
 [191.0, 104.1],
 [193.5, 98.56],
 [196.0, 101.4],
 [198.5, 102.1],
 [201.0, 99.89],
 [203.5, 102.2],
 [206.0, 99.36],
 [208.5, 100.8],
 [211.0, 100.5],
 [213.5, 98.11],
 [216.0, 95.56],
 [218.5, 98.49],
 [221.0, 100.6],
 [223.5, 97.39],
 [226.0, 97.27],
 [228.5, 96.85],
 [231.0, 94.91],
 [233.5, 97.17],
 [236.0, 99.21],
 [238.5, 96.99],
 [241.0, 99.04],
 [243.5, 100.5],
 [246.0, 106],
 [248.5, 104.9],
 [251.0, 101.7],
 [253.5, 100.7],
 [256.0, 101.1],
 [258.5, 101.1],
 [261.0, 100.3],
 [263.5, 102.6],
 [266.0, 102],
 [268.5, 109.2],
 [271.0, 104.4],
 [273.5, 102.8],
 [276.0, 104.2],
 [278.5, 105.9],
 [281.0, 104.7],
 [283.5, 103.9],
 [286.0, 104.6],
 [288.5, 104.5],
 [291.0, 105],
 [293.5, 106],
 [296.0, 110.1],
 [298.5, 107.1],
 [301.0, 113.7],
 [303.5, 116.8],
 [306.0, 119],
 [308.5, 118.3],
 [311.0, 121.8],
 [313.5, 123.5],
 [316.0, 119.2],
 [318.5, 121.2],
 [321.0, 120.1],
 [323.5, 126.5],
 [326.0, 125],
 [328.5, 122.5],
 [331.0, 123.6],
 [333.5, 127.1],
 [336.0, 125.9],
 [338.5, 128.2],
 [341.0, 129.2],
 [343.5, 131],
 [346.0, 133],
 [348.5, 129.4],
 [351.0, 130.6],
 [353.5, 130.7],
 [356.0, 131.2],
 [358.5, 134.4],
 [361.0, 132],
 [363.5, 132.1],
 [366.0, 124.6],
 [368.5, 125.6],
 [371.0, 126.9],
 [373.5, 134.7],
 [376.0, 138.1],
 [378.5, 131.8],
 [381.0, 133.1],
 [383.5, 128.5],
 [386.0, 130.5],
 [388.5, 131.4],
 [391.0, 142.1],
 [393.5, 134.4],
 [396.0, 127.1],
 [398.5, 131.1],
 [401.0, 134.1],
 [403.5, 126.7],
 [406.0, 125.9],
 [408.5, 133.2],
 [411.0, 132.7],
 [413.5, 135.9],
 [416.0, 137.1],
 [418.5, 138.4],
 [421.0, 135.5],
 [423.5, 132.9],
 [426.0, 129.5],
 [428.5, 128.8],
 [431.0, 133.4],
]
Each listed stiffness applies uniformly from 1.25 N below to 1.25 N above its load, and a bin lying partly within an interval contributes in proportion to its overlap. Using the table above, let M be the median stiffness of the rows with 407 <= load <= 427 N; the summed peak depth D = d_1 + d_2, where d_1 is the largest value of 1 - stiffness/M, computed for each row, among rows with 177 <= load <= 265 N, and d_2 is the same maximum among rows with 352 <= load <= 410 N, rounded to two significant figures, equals 0.37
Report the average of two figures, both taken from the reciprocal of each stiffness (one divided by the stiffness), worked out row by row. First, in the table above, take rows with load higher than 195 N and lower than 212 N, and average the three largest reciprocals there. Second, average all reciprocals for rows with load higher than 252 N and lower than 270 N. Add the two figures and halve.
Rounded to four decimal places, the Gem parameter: 0.0099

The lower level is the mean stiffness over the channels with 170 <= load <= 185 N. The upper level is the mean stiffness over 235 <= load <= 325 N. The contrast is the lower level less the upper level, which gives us -5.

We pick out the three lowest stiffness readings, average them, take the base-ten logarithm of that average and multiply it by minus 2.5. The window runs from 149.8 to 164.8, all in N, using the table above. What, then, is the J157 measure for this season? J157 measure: -5.11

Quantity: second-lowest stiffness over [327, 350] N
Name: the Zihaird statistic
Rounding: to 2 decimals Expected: 123.60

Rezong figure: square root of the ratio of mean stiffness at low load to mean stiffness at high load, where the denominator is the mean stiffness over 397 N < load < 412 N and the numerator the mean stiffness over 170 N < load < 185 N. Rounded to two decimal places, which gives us 0.89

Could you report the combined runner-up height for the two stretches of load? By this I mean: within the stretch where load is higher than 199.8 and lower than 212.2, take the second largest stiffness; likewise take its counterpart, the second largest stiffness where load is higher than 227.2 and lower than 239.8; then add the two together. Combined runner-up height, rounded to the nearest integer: 198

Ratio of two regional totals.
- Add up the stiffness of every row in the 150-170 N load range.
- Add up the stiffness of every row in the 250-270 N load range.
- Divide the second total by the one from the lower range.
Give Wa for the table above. 0.91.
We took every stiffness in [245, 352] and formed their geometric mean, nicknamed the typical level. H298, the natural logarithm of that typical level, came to 4.73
